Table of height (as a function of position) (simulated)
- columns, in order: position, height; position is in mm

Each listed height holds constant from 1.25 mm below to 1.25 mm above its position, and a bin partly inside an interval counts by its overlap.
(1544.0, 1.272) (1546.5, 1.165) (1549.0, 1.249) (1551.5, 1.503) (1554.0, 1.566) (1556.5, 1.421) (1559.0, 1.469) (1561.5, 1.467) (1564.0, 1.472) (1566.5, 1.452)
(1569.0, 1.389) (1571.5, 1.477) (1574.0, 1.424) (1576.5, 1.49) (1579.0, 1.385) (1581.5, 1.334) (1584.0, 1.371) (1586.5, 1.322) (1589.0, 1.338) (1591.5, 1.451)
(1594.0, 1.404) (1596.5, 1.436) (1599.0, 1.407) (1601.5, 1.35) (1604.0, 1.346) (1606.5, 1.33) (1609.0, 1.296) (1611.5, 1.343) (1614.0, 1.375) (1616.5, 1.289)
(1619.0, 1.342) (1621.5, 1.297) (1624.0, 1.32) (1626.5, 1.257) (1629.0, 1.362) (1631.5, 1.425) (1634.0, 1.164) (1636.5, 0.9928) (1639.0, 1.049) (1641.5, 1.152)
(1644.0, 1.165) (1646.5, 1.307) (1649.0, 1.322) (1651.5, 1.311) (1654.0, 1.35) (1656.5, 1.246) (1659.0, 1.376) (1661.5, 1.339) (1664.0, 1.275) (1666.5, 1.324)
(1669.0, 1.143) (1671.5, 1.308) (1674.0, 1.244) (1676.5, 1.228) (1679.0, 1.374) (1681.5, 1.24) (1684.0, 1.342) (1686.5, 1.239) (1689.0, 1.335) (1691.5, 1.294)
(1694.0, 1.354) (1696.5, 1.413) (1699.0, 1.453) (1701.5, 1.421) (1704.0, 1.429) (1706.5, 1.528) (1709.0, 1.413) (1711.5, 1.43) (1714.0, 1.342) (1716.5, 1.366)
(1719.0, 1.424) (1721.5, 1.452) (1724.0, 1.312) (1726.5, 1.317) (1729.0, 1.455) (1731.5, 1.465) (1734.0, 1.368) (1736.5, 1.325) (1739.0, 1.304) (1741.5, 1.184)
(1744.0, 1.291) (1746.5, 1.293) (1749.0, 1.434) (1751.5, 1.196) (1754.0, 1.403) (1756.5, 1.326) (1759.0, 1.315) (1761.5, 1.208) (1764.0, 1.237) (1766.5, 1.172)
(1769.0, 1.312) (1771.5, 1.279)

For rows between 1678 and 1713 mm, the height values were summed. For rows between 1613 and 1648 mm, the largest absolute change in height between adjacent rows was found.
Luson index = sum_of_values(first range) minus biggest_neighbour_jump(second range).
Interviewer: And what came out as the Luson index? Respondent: 19.0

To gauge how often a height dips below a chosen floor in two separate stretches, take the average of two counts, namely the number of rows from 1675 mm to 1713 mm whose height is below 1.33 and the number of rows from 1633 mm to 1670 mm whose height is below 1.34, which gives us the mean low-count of 8.5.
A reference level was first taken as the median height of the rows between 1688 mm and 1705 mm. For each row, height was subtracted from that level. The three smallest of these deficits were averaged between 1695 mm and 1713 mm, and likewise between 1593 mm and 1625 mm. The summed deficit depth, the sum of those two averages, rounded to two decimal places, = -0.06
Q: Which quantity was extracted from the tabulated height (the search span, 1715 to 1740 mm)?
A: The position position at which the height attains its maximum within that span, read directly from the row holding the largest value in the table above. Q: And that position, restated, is 1731.5 mm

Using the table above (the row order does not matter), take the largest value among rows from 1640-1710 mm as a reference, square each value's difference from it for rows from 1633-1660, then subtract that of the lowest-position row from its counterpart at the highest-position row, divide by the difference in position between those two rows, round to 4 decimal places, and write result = -0.0044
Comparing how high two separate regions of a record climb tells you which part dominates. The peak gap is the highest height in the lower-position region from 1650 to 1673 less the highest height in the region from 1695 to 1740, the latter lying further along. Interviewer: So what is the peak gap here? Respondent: -0.15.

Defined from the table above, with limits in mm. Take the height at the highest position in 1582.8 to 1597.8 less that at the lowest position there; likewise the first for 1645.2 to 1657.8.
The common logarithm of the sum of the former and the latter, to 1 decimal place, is -2.4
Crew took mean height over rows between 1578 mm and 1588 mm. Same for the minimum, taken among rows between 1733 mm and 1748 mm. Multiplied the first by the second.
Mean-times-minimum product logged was 1.60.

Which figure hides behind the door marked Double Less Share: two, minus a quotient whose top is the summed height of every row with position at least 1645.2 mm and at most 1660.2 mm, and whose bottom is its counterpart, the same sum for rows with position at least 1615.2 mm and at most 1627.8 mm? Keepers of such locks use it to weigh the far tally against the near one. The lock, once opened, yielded 0.8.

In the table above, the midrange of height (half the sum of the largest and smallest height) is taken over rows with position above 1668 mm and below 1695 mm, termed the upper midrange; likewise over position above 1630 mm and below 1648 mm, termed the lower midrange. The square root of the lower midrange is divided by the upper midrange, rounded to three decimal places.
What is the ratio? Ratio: 0.874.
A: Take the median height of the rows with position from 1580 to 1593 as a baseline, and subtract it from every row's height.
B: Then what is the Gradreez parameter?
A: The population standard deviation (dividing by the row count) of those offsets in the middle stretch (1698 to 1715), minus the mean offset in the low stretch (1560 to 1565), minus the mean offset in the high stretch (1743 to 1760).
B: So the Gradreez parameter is -0.07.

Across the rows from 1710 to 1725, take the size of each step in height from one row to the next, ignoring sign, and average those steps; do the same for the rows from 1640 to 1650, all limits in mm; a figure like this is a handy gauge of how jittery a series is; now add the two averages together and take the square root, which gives 0.35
